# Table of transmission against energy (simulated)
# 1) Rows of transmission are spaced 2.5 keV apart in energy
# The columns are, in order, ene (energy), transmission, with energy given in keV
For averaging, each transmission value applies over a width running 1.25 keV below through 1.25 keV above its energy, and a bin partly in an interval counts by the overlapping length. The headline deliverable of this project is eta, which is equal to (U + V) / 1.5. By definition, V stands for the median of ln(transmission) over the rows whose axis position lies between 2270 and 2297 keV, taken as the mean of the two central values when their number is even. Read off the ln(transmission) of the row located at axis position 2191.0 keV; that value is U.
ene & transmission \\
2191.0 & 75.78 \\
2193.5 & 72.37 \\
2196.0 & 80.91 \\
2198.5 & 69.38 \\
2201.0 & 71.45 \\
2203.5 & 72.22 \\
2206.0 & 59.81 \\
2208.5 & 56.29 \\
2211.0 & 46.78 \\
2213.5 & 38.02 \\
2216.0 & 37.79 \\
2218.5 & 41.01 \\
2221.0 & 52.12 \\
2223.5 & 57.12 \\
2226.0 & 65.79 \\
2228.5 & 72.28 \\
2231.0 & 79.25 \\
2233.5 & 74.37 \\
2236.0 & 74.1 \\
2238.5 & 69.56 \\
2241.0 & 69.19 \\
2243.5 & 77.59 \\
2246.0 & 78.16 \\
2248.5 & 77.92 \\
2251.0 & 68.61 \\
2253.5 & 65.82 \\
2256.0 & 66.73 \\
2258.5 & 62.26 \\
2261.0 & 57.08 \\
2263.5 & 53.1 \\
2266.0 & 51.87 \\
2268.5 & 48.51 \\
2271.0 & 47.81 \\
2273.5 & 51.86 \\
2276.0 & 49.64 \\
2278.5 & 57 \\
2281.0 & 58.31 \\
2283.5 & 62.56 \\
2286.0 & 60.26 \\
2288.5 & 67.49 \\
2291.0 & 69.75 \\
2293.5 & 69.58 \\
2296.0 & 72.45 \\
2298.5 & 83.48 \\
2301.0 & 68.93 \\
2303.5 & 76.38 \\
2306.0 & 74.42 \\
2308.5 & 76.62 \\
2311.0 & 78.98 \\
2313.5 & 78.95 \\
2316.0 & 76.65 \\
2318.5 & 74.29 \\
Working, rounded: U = 4.33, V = 4.10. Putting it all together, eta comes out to 5.62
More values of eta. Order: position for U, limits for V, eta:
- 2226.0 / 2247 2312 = 5.59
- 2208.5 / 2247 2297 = 5.43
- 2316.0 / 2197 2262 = 5.70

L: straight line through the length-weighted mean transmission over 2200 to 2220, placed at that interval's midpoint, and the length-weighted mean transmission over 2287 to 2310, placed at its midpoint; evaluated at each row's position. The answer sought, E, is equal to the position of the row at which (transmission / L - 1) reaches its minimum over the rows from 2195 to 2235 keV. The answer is 2216.0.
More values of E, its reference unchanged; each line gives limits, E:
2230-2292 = 2271.0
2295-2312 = 2301.0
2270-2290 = 2271.0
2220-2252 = 2221.0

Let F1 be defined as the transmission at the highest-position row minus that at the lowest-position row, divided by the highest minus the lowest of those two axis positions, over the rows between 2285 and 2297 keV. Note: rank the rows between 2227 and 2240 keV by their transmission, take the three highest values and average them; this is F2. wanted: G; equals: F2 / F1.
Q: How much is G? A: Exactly 62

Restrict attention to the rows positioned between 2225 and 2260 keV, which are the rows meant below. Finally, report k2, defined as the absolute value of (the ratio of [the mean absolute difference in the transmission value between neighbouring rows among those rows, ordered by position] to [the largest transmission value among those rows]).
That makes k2 0.0487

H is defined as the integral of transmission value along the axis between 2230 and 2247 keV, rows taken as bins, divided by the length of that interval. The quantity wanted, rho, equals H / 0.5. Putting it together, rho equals 149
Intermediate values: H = 74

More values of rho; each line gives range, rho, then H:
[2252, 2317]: 130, 65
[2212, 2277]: 122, 61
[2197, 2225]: 110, 55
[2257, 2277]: 106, 53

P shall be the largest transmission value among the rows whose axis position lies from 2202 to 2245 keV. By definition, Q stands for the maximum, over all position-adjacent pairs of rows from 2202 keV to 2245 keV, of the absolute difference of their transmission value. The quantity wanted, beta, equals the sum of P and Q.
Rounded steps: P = 79.25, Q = 12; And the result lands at 91.7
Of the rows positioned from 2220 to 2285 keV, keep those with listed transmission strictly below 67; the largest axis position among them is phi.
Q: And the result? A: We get 2283.5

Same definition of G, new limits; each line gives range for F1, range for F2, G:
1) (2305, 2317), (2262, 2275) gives 234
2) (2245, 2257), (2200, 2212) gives -59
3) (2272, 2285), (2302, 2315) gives 73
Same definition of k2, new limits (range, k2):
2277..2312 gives 0.0552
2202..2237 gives 0.0787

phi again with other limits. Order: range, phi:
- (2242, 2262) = 2261.0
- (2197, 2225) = 2223.5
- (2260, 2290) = 2286.0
